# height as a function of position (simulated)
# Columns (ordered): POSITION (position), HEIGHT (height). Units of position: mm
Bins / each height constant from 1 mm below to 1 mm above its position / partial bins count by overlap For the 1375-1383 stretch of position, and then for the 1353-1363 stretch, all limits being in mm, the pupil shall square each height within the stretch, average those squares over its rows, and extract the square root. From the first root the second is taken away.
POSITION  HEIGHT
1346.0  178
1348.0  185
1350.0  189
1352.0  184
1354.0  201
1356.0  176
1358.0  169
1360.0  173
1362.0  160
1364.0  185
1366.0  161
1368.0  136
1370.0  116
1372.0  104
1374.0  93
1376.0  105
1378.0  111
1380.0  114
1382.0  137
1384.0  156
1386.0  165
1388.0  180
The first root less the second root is -59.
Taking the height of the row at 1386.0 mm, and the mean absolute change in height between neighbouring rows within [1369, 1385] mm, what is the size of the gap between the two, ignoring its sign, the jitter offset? 153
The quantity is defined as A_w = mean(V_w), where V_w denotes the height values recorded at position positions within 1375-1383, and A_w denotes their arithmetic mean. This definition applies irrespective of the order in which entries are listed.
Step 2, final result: 117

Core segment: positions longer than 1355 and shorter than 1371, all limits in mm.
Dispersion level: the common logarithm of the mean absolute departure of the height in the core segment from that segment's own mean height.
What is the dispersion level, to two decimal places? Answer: 1.22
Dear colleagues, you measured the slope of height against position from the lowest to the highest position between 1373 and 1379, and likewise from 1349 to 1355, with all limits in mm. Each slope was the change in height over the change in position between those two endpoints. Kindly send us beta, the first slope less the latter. 1.5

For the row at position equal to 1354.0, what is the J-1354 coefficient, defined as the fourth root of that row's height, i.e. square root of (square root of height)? 3.77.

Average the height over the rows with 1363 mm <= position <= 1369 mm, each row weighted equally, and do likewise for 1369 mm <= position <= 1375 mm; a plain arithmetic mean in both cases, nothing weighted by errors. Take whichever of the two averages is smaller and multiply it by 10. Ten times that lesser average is 1043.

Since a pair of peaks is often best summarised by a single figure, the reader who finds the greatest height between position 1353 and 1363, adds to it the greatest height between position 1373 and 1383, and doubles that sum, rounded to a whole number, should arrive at 676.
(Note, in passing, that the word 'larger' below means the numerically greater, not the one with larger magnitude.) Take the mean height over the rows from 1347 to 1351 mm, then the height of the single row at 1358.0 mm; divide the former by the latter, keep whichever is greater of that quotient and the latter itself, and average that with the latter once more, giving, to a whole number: 169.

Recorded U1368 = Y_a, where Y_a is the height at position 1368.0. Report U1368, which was 136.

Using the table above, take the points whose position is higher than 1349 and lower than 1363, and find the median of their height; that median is 176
